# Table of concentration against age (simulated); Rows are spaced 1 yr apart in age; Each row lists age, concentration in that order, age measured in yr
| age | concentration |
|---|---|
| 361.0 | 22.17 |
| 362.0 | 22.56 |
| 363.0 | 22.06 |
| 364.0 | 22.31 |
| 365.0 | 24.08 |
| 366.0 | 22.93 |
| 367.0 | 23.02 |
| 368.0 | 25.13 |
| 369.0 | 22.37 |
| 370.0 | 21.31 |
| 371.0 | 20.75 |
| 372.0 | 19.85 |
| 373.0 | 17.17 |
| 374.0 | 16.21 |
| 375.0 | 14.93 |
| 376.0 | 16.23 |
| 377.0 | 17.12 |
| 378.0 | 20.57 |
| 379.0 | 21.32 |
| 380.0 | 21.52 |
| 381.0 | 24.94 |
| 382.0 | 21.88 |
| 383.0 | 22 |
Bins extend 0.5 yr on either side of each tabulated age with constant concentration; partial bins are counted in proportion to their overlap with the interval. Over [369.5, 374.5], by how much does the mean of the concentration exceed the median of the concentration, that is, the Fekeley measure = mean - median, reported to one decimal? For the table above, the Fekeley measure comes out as -0.8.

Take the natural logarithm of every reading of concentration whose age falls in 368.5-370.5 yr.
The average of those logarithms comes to 3.08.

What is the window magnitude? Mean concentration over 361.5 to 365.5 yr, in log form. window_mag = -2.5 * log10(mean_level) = -3.39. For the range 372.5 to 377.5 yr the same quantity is -3.03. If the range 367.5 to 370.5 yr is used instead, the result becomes -3.40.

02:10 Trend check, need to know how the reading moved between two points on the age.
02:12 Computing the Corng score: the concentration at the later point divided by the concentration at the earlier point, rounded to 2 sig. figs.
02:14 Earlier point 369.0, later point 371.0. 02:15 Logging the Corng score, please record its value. 0.93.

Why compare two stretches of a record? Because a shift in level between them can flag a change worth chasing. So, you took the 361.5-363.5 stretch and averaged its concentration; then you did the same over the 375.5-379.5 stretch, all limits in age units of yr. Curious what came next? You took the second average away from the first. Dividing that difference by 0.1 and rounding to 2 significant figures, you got 35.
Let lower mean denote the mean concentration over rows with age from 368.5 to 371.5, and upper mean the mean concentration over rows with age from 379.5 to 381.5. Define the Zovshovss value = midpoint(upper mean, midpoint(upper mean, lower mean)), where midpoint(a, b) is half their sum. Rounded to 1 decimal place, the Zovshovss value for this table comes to 22.8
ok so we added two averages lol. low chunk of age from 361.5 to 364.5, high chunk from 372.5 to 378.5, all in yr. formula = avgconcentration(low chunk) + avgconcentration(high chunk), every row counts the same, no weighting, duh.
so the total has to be 39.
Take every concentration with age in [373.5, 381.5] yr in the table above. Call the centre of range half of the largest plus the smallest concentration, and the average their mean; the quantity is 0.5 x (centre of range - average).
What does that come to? 0.415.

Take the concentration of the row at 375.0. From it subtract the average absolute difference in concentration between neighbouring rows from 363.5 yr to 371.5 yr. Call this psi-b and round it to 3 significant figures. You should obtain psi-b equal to 13.6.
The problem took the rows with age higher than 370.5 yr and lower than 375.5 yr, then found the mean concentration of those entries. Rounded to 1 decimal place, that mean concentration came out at 17.8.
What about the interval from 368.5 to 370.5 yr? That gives 21.8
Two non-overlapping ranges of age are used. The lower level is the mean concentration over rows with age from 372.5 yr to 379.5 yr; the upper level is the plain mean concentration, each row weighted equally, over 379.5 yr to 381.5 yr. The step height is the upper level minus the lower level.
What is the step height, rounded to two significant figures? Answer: 5.6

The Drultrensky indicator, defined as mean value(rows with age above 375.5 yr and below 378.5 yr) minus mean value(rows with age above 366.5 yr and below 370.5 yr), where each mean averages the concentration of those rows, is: -5.0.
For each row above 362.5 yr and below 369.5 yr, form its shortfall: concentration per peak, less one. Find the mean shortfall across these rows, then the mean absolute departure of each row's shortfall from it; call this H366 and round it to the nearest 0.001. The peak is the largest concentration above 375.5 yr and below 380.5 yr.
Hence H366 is 0.039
